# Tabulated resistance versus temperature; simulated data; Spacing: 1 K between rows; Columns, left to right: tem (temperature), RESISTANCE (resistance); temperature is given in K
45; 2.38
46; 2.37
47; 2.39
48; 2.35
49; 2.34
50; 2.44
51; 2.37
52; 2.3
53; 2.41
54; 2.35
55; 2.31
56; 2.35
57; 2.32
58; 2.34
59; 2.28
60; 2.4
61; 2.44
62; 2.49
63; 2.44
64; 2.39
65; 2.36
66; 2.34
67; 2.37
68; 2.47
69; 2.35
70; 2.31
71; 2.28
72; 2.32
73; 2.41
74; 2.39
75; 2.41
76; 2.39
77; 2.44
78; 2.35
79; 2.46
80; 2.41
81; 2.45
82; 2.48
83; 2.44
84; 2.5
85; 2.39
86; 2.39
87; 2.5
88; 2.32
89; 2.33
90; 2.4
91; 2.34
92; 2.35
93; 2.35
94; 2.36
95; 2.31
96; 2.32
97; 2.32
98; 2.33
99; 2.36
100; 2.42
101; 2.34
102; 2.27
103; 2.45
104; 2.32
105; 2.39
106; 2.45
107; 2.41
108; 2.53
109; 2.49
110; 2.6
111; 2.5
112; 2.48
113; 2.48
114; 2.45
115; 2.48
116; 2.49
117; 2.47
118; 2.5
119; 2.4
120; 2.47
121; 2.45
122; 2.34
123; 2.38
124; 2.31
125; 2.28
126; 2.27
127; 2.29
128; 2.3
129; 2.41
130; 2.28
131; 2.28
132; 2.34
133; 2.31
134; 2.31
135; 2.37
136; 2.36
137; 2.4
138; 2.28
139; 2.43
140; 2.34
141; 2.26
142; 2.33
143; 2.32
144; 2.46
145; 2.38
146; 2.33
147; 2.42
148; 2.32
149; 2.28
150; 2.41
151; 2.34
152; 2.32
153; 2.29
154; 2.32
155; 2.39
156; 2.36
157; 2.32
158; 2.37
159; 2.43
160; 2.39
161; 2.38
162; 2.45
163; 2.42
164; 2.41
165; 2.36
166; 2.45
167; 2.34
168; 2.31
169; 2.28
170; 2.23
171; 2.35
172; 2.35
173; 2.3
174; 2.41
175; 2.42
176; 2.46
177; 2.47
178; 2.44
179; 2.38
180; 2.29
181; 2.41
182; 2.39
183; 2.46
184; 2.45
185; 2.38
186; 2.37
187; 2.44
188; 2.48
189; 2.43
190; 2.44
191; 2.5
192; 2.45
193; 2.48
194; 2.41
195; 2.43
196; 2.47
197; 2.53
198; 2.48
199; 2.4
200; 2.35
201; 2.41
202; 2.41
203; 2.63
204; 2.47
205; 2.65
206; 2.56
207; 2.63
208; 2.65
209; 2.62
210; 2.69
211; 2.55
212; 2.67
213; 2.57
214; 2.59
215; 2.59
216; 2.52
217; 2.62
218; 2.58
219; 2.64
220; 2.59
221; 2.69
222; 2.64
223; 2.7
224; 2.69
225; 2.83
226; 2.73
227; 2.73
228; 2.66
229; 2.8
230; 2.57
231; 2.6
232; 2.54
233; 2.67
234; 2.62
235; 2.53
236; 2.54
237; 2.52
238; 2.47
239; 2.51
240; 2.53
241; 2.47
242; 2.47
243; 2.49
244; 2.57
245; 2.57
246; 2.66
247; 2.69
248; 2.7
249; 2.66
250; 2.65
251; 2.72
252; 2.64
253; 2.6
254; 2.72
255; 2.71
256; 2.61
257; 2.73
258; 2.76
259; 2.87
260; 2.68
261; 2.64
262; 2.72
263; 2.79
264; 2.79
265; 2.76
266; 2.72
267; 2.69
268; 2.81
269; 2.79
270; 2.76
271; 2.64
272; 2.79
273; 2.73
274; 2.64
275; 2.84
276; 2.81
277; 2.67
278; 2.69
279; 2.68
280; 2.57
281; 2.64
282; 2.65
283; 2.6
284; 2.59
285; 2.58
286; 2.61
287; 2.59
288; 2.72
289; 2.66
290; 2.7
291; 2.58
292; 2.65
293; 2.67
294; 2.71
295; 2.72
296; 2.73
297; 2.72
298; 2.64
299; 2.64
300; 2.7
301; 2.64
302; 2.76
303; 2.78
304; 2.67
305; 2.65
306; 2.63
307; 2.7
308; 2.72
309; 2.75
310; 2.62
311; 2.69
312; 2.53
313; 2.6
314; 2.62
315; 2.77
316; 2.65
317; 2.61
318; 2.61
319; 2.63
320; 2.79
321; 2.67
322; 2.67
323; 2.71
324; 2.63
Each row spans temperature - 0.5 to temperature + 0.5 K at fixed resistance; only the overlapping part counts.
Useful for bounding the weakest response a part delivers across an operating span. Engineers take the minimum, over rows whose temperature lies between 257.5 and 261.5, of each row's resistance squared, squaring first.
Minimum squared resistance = 7.0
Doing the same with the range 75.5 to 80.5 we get 5.5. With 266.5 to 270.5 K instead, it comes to 7.2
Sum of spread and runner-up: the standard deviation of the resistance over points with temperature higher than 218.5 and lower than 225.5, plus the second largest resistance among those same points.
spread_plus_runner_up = 2.8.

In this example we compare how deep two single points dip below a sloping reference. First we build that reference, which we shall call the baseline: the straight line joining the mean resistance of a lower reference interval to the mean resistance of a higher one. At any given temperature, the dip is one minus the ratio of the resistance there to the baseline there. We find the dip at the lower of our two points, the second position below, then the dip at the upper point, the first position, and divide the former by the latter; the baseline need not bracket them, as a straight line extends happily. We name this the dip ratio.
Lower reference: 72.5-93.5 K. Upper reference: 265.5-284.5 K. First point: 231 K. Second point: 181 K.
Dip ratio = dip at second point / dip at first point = 4.6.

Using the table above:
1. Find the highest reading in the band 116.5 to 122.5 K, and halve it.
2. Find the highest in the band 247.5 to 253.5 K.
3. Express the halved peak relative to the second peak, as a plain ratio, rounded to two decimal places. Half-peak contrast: 0.46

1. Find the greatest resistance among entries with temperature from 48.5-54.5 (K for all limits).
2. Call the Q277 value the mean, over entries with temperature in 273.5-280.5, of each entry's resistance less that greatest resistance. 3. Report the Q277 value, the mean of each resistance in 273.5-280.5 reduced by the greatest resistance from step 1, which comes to 0.26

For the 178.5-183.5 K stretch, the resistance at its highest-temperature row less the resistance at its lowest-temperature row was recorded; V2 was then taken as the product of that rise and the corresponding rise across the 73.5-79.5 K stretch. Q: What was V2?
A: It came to 0.0056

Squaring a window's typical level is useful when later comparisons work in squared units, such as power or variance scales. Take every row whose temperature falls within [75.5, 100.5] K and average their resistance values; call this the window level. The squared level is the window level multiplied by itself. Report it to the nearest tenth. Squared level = 5.7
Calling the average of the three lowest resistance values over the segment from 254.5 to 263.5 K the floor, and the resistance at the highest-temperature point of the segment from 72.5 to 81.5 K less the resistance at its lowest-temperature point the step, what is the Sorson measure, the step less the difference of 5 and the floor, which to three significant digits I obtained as -2.32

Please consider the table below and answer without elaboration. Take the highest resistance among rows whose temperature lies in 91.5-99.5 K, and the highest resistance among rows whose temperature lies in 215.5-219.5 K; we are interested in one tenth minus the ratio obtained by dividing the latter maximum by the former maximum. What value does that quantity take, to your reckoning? -1.02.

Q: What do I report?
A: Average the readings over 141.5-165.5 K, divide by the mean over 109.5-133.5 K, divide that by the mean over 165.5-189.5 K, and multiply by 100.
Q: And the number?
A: 41.3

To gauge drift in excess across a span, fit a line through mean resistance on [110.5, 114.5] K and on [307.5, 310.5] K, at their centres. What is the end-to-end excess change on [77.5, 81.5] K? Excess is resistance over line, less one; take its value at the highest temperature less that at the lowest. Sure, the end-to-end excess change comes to 0.040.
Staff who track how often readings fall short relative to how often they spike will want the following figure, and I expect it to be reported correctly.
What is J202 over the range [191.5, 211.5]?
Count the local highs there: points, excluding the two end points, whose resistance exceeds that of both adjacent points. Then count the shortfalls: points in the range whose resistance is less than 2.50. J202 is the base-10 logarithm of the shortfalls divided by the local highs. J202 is 0.26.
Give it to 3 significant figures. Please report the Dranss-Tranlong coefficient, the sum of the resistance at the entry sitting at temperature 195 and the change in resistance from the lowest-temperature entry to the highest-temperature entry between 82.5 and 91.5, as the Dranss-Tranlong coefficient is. 2.33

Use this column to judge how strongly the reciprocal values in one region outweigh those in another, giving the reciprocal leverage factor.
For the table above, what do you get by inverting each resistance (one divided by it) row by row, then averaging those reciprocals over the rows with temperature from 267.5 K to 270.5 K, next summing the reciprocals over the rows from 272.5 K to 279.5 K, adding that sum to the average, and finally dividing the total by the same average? 8.2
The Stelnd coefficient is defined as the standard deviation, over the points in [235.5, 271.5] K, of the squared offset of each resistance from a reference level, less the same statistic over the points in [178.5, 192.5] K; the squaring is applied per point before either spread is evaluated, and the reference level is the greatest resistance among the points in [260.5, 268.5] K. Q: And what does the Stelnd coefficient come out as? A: -0.01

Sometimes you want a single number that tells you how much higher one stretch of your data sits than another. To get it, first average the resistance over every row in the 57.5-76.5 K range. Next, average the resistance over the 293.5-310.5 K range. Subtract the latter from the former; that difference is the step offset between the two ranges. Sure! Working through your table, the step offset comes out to -0.32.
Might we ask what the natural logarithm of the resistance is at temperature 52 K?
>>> 0.833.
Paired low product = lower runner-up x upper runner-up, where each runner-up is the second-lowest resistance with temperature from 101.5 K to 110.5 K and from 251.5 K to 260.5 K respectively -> 6.06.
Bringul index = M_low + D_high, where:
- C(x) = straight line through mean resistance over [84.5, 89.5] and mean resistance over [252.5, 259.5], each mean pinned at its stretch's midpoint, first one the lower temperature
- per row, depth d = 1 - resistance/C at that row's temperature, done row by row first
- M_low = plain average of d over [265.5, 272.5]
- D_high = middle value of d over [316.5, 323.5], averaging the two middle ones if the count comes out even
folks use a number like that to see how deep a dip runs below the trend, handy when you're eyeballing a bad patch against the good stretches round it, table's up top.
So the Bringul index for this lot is 0.059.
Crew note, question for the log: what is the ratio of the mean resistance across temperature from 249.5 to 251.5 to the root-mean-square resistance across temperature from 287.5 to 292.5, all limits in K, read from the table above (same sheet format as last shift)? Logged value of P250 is 1.01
